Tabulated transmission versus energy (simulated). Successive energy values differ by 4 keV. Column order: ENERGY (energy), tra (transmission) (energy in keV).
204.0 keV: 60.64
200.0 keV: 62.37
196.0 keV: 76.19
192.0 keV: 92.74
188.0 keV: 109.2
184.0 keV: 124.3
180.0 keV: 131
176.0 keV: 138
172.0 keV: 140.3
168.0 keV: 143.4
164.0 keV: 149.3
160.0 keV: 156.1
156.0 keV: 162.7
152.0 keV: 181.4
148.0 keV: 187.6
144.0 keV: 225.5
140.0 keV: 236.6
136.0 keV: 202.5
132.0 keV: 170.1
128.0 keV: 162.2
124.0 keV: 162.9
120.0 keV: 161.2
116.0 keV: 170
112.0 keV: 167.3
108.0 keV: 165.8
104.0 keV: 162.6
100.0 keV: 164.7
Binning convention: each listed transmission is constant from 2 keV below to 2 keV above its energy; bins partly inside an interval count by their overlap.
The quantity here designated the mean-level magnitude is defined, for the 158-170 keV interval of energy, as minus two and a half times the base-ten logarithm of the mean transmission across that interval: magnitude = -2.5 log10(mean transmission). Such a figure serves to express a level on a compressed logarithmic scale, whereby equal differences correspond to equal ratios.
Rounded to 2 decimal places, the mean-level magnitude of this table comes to -5.44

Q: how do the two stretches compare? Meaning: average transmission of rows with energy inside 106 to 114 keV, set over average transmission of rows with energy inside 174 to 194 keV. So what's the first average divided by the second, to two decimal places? 1.40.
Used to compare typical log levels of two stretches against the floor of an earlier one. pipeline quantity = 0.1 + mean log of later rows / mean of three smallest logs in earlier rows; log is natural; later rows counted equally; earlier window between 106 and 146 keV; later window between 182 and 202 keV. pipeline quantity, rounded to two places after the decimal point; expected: 0.98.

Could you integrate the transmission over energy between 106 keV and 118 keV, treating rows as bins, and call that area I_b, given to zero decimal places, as 2012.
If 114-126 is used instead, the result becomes 1976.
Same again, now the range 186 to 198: 1113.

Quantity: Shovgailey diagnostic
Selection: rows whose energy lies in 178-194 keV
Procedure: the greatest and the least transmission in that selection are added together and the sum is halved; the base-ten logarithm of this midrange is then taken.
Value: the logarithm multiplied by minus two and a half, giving -5.1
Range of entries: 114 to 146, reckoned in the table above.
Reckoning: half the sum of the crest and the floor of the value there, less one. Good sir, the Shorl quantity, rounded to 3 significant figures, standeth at 198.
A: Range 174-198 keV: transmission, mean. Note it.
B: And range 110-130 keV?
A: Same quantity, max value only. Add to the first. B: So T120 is 282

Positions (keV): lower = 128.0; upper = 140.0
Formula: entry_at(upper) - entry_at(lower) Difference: 74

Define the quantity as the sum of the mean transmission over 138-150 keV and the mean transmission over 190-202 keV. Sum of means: 294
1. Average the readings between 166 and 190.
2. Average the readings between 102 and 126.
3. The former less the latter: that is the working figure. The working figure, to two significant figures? -34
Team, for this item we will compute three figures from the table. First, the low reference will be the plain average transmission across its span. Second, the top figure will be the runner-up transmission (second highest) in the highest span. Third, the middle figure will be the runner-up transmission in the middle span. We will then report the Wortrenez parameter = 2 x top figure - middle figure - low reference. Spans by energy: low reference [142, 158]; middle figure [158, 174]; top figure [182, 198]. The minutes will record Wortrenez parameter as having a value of -120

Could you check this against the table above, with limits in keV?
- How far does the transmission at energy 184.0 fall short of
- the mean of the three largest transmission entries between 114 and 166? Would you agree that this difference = 97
